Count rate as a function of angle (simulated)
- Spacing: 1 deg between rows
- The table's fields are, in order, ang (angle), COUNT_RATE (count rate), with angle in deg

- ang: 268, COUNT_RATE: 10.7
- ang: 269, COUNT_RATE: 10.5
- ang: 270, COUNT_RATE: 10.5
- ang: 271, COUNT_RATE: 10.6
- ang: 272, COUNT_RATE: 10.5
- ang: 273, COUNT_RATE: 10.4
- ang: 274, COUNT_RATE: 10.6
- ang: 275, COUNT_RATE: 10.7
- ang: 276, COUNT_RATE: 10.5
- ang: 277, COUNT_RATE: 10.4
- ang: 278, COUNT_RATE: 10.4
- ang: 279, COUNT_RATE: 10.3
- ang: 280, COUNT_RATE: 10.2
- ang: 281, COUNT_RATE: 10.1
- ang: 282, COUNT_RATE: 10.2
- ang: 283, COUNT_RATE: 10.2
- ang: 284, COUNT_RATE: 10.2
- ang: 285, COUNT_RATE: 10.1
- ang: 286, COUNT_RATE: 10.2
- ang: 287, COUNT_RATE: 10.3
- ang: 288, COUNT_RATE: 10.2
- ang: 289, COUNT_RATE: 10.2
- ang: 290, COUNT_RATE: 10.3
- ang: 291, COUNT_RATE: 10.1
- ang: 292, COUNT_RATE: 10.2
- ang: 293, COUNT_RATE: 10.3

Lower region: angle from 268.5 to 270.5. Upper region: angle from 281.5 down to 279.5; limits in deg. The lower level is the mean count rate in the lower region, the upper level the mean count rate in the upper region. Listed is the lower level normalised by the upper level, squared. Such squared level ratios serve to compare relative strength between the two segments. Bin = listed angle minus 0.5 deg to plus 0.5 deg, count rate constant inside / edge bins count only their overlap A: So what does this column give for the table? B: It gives 1.07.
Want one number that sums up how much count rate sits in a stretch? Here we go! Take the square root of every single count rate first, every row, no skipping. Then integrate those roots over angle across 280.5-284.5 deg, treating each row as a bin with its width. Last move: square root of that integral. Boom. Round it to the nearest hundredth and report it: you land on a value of 3.57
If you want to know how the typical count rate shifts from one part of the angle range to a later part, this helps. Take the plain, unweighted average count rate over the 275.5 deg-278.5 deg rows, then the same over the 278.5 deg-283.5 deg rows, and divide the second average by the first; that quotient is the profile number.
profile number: 0.98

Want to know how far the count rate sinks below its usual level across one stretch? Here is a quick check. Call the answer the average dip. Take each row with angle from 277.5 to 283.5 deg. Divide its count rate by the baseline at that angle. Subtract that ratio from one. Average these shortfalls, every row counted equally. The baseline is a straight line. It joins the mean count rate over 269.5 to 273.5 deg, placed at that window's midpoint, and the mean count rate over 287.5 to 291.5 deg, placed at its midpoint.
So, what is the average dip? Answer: 0.011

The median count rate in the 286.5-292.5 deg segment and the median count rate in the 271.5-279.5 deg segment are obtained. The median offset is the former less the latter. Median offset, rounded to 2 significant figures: -0.25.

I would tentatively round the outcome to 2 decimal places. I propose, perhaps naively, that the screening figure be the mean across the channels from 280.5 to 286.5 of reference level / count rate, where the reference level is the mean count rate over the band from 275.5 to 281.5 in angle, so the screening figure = 1.01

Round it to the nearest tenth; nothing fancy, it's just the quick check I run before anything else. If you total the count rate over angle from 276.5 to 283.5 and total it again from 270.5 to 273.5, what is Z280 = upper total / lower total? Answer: 2.3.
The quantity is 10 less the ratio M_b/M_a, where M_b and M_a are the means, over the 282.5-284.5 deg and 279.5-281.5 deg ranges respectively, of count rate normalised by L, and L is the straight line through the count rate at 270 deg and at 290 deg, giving 8.99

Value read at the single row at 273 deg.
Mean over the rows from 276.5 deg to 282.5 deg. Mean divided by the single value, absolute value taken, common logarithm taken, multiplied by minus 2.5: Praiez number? 0.014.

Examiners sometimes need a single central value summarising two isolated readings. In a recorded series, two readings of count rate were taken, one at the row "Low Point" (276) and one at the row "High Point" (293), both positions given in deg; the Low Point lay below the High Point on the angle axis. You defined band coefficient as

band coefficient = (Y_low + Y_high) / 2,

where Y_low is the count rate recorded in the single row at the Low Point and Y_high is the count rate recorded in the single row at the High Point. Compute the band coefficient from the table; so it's 10.4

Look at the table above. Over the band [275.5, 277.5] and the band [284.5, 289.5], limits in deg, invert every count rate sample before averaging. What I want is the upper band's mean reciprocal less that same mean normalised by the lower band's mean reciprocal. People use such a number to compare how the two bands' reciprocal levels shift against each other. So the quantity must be -0.926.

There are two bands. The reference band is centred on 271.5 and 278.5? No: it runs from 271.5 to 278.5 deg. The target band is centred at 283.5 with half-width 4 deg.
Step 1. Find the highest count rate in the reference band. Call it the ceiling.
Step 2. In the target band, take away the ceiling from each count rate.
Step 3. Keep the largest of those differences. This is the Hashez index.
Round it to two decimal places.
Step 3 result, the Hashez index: -0.40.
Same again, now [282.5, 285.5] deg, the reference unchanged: -0.50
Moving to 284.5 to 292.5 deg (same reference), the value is -0.40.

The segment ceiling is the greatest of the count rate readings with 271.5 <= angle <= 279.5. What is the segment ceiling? 10.7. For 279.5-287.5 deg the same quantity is 10.3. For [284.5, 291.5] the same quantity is 10.3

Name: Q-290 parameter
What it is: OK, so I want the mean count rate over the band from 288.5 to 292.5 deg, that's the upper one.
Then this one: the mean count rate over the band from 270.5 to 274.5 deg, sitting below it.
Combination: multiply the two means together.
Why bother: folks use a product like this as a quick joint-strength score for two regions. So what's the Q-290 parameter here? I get 107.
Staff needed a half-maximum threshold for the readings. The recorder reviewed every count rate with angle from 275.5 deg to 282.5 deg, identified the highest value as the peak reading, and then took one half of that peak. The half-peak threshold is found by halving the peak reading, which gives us 5.25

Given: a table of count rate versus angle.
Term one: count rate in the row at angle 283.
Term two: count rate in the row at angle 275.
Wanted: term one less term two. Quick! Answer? -0.50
